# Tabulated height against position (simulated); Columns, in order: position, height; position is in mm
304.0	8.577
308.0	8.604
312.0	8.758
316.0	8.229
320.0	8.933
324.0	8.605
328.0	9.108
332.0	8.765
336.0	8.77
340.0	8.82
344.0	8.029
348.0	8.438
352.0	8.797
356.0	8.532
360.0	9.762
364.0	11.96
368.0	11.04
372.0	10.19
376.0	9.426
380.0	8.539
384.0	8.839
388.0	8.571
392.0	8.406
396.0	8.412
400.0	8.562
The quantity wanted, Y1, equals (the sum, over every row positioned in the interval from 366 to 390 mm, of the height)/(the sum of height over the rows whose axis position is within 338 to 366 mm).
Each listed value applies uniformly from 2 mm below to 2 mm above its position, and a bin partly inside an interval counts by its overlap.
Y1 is 0.9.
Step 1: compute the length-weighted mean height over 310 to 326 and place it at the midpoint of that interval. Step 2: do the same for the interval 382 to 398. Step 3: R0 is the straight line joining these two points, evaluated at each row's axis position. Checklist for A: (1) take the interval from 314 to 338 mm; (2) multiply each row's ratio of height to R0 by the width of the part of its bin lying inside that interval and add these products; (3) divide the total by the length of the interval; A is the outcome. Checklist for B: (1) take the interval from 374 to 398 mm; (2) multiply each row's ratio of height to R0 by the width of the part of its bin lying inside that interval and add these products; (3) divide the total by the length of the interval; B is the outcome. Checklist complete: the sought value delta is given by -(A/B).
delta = -0.997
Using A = 1.01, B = 1.02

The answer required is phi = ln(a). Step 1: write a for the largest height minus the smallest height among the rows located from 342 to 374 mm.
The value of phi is 1.4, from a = 3.9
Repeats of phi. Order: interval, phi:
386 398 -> -1.8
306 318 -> -0.6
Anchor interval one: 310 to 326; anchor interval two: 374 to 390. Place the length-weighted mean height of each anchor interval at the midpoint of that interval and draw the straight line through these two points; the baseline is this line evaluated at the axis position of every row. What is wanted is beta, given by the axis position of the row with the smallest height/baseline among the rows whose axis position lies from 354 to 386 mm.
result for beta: 380.0 mm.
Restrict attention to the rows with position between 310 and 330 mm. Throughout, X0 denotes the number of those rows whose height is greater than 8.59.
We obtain 4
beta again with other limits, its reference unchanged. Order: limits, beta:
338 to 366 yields 344.0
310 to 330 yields 316.0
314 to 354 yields 344.0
